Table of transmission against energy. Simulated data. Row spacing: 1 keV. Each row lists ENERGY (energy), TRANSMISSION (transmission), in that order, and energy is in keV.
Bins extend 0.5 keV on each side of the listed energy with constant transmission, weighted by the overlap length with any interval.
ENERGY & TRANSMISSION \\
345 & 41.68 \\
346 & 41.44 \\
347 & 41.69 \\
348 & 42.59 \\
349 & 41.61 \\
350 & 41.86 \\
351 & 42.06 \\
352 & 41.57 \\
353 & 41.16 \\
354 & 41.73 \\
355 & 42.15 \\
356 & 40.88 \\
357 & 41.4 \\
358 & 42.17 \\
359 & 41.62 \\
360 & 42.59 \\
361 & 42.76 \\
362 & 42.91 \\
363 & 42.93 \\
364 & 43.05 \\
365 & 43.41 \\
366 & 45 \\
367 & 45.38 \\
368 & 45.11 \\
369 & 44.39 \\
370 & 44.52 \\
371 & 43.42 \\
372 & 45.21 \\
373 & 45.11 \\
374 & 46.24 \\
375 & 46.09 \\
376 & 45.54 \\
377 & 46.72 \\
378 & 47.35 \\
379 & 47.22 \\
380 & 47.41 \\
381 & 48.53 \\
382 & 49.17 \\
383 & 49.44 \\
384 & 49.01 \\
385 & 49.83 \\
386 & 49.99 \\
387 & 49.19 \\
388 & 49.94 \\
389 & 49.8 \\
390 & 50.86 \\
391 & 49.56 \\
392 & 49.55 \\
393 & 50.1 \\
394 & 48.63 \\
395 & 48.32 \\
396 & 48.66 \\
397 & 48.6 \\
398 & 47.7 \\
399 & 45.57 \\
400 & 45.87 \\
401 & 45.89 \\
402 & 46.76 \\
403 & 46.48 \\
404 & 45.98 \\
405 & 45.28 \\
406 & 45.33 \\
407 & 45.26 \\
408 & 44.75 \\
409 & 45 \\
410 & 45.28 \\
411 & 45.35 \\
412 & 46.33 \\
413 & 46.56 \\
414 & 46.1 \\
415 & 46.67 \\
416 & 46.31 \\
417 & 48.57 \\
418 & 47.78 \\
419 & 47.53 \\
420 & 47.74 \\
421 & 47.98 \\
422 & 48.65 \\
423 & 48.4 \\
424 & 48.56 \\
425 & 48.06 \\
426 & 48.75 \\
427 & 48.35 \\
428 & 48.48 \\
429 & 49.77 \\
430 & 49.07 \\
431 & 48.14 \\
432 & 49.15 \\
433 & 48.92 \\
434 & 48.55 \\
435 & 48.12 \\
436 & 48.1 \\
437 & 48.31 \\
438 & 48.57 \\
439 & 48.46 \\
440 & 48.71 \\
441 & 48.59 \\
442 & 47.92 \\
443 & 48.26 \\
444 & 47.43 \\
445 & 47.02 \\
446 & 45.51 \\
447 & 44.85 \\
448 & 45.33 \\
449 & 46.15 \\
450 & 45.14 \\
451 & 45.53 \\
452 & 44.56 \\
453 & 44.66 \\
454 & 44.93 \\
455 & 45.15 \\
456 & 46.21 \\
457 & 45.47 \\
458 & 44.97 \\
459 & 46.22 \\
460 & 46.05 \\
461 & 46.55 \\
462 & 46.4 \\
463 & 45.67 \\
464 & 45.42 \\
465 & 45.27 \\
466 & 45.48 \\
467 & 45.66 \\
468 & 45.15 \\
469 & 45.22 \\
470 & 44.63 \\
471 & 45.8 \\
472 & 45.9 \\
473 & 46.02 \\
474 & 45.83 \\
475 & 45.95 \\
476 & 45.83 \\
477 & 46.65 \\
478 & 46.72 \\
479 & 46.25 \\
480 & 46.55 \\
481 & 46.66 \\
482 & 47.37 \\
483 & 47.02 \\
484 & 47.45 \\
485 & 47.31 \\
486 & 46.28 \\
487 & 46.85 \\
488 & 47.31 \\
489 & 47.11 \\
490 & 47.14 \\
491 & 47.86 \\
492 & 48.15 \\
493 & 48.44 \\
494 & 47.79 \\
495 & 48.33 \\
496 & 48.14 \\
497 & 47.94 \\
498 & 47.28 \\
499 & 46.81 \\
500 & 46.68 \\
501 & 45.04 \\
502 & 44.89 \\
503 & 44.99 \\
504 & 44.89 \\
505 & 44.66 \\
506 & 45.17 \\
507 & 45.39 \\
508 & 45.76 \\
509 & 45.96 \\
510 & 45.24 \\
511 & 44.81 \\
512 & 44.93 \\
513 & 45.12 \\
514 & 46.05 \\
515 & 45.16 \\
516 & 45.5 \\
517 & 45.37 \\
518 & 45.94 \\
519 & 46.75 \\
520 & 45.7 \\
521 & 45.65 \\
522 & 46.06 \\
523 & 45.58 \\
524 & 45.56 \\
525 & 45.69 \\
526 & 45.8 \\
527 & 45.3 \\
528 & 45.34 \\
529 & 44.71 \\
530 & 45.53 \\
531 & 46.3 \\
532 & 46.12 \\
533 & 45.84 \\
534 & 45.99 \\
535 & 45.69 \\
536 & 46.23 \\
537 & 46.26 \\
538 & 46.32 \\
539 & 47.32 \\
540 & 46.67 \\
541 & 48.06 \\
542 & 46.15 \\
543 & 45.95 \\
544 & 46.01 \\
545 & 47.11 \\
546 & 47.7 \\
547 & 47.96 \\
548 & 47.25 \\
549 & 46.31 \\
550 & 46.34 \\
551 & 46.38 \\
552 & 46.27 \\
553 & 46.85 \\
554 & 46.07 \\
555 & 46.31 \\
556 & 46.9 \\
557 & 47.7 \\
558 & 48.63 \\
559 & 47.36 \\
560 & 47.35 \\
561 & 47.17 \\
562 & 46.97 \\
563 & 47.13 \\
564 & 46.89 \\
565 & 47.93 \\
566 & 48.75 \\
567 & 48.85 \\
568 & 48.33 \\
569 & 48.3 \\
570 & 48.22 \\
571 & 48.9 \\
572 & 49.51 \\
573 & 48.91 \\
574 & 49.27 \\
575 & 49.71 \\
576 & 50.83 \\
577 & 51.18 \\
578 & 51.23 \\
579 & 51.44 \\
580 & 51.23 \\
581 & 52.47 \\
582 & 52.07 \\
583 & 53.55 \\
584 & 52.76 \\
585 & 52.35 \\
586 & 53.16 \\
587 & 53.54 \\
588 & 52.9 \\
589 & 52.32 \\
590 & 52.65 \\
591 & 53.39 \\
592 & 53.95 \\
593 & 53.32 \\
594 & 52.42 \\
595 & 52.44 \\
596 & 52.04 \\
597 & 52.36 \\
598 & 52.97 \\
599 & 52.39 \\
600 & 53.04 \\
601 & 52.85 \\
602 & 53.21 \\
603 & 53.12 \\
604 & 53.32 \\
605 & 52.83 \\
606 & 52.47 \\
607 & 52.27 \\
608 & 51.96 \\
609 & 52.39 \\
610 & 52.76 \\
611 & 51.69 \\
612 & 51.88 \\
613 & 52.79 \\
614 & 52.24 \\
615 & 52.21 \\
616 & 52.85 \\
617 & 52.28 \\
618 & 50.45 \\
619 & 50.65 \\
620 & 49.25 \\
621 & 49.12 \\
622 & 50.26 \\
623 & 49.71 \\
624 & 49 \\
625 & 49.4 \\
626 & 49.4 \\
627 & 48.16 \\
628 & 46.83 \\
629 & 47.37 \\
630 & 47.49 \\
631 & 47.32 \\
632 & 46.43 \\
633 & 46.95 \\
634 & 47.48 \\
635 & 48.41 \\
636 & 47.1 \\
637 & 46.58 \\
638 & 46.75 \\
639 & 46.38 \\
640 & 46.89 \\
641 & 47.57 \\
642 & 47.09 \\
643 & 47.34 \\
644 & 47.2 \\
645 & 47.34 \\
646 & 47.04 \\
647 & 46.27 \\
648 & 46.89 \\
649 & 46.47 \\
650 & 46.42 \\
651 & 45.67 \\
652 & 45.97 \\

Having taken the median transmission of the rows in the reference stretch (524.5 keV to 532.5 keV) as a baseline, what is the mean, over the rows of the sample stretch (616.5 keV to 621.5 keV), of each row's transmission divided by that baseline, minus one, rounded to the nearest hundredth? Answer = 0.10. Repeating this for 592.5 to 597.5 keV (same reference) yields 0.15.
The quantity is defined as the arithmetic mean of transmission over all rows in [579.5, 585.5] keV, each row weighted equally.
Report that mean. 52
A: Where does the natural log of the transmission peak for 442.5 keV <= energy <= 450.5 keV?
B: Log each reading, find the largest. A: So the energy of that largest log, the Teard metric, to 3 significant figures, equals 443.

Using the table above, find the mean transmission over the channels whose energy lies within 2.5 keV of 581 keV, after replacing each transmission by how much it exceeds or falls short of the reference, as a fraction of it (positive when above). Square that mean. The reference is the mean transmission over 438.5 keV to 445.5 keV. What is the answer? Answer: 0.0073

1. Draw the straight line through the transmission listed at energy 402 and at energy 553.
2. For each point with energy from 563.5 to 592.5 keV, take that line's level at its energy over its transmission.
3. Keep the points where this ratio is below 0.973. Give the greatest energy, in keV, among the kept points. 592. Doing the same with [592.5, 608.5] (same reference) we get 608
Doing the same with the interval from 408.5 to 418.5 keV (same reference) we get 417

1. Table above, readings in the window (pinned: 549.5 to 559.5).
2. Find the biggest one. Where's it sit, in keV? 558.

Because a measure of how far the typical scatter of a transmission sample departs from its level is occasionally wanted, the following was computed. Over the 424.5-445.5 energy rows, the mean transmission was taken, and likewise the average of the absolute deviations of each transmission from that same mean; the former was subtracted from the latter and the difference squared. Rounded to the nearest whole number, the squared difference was 2303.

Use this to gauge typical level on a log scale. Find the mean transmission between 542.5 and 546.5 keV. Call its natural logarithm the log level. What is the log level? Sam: 3.84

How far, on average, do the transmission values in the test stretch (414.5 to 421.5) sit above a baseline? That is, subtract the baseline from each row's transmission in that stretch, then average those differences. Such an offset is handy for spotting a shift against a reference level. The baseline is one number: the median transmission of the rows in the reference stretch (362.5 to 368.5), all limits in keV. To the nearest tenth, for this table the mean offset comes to 3.3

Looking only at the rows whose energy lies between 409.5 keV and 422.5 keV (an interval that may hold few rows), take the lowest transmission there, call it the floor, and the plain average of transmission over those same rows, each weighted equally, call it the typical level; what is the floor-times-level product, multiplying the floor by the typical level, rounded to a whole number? 2128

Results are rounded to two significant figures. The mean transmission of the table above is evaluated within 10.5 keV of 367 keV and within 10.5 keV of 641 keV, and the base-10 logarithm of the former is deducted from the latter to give 45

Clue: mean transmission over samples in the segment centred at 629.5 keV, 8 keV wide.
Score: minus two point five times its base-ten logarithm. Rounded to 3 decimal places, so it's -4.192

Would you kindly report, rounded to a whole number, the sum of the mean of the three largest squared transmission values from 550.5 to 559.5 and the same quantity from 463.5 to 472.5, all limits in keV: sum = 4391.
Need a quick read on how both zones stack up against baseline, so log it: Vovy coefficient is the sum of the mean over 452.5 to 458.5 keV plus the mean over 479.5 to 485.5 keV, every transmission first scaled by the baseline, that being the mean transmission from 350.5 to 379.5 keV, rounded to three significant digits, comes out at 2.11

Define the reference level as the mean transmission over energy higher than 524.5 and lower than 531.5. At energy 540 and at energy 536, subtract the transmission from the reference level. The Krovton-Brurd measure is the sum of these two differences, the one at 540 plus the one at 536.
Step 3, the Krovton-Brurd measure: -1.9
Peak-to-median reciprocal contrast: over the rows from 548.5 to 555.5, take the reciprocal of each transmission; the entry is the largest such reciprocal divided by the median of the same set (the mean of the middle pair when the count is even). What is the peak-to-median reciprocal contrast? 1.01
